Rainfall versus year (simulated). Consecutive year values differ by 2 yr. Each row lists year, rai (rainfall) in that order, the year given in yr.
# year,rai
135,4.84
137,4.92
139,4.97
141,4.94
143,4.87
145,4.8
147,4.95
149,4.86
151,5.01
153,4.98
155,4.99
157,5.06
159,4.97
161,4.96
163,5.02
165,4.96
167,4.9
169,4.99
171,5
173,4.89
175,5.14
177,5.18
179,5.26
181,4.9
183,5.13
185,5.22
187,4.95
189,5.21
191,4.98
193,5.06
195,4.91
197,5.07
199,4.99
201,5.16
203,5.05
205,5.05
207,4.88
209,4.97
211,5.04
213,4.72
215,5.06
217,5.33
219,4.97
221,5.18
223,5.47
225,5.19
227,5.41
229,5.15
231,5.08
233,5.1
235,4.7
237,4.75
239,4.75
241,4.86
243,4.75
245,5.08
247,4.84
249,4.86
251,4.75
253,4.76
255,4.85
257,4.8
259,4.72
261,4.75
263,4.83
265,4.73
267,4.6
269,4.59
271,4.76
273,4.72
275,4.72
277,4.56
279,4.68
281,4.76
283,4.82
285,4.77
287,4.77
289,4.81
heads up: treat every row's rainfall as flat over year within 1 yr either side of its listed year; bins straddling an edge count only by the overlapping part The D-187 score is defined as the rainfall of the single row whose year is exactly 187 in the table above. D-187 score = 4.95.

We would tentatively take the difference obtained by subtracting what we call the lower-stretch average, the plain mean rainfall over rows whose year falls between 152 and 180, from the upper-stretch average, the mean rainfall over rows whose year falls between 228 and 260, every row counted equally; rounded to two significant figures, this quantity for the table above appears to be -0.16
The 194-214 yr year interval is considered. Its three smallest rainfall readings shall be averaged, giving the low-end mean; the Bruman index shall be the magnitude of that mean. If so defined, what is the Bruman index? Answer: 4.84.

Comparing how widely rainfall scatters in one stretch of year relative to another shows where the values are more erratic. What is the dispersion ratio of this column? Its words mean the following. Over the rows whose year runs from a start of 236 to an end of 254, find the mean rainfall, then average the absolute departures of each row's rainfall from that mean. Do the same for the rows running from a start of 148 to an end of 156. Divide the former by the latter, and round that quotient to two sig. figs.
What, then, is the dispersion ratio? 1.6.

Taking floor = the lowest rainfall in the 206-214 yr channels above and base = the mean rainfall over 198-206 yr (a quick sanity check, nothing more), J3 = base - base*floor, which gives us -18.8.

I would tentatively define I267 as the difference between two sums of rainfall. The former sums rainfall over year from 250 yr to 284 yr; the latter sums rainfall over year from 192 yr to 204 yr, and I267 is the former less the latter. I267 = 50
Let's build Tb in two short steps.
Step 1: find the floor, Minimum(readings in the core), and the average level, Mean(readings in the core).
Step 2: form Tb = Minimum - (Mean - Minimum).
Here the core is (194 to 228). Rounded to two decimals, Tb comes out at 4.35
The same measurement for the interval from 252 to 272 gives 4.44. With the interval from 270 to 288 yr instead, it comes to 4.39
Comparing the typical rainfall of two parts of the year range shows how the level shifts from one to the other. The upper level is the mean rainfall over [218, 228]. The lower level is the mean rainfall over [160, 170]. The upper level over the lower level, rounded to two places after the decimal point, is 1.06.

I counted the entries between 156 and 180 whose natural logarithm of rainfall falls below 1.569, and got 0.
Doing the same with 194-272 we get 14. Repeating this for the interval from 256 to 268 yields 5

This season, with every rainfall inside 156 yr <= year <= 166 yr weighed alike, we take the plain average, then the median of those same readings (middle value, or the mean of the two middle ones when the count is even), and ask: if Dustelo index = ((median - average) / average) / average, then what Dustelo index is -0.0010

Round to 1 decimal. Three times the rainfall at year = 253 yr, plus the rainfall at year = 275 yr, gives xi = 19.0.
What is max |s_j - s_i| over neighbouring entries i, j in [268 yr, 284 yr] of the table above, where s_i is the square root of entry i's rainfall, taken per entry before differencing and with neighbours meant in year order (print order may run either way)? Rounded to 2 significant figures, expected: 0.039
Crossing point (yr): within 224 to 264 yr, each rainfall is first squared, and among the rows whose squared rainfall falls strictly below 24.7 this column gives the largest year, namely 263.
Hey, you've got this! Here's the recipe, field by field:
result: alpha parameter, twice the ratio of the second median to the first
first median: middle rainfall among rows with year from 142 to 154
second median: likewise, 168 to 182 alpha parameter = 2.04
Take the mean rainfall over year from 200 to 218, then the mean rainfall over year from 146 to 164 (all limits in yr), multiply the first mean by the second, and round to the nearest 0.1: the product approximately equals 25.0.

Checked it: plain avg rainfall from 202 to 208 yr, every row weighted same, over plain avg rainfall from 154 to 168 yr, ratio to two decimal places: 1.00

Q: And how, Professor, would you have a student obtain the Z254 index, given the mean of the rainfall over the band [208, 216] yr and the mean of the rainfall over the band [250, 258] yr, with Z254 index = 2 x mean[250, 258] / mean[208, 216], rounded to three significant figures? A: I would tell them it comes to 1.94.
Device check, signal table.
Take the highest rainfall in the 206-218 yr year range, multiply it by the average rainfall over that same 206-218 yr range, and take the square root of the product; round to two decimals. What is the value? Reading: 5.16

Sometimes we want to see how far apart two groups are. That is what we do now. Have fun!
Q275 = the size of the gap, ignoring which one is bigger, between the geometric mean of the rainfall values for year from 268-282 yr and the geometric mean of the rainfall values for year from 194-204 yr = 0.35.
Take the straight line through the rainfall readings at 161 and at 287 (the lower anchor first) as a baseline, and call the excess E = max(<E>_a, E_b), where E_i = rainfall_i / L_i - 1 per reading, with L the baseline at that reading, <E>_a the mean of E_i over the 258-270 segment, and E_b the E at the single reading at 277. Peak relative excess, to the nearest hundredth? -0.02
